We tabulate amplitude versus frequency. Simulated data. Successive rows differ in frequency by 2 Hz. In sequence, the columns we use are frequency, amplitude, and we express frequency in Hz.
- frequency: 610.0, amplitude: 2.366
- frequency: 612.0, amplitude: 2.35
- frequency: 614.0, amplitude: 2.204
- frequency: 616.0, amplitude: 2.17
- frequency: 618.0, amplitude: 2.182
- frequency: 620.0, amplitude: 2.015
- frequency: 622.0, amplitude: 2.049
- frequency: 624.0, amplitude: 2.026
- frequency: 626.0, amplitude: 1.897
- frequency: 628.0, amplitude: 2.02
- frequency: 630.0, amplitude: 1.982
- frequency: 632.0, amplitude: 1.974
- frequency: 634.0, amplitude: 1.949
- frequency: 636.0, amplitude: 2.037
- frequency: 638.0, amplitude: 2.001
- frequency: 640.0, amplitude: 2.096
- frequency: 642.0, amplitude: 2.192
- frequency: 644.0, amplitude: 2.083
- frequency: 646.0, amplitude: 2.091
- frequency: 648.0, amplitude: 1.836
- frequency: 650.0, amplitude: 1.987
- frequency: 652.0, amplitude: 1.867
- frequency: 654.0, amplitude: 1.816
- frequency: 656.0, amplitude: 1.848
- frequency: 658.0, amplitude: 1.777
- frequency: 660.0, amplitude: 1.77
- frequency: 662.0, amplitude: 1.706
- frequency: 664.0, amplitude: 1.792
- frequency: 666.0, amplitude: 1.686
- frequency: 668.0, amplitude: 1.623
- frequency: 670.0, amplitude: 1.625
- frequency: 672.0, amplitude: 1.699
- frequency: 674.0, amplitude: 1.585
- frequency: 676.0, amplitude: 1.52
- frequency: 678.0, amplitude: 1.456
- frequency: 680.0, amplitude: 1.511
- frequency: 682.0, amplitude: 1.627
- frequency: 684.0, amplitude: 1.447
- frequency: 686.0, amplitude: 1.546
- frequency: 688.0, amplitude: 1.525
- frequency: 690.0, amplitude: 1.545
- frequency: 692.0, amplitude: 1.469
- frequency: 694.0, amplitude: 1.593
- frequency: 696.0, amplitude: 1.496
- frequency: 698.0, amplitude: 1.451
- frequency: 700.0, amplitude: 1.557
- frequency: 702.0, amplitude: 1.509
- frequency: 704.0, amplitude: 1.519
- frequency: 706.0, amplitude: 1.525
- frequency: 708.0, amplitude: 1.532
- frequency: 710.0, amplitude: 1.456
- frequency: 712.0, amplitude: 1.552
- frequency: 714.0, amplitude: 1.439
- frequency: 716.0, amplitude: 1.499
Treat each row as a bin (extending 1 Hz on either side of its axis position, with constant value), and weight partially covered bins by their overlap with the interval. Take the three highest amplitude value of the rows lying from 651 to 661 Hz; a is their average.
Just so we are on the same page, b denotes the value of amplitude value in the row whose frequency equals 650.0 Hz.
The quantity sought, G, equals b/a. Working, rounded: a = 1.84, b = 1.987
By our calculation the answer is 1.08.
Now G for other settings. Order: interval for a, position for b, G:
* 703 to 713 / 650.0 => 1.29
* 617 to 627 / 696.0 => 0.72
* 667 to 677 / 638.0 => 1.21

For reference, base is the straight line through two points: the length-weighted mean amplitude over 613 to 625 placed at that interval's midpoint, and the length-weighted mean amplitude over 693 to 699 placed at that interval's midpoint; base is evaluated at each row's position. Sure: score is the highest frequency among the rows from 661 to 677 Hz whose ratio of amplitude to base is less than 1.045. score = 676.0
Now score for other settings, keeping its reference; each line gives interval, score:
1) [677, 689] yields 688.0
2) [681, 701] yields 698.0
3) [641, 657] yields 656.0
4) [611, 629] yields 628.0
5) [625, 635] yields 634.0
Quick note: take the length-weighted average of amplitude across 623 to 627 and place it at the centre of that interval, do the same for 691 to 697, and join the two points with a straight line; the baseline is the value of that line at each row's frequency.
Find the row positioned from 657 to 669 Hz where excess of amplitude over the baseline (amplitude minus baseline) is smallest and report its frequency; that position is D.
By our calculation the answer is 668.0 Hz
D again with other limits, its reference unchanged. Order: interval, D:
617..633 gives 626.0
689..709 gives 692.0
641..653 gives 648.0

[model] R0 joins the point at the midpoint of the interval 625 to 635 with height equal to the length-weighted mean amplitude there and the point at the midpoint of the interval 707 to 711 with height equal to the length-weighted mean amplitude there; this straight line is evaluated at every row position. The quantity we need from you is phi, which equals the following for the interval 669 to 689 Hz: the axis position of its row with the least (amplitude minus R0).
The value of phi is 678.0 Hz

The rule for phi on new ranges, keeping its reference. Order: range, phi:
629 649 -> 648.0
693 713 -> 698.0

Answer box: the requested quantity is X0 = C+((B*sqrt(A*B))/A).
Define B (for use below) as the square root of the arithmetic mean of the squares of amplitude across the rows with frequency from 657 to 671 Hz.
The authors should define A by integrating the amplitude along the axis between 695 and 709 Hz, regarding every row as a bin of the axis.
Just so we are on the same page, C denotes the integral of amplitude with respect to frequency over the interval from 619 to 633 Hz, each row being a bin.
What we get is 28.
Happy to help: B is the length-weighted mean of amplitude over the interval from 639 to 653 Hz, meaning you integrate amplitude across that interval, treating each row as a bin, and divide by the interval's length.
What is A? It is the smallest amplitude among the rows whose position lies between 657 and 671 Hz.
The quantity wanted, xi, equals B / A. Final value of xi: 1.2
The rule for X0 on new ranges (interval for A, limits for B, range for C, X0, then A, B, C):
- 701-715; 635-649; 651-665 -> 26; 21.1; 2.05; 25.2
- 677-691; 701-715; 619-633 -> 28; 21.3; 1.51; 27.9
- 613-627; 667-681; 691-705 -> 22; 29.1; 1.58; 21.2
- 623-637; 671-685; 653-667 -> 25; 27.8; 1.55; 24.8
